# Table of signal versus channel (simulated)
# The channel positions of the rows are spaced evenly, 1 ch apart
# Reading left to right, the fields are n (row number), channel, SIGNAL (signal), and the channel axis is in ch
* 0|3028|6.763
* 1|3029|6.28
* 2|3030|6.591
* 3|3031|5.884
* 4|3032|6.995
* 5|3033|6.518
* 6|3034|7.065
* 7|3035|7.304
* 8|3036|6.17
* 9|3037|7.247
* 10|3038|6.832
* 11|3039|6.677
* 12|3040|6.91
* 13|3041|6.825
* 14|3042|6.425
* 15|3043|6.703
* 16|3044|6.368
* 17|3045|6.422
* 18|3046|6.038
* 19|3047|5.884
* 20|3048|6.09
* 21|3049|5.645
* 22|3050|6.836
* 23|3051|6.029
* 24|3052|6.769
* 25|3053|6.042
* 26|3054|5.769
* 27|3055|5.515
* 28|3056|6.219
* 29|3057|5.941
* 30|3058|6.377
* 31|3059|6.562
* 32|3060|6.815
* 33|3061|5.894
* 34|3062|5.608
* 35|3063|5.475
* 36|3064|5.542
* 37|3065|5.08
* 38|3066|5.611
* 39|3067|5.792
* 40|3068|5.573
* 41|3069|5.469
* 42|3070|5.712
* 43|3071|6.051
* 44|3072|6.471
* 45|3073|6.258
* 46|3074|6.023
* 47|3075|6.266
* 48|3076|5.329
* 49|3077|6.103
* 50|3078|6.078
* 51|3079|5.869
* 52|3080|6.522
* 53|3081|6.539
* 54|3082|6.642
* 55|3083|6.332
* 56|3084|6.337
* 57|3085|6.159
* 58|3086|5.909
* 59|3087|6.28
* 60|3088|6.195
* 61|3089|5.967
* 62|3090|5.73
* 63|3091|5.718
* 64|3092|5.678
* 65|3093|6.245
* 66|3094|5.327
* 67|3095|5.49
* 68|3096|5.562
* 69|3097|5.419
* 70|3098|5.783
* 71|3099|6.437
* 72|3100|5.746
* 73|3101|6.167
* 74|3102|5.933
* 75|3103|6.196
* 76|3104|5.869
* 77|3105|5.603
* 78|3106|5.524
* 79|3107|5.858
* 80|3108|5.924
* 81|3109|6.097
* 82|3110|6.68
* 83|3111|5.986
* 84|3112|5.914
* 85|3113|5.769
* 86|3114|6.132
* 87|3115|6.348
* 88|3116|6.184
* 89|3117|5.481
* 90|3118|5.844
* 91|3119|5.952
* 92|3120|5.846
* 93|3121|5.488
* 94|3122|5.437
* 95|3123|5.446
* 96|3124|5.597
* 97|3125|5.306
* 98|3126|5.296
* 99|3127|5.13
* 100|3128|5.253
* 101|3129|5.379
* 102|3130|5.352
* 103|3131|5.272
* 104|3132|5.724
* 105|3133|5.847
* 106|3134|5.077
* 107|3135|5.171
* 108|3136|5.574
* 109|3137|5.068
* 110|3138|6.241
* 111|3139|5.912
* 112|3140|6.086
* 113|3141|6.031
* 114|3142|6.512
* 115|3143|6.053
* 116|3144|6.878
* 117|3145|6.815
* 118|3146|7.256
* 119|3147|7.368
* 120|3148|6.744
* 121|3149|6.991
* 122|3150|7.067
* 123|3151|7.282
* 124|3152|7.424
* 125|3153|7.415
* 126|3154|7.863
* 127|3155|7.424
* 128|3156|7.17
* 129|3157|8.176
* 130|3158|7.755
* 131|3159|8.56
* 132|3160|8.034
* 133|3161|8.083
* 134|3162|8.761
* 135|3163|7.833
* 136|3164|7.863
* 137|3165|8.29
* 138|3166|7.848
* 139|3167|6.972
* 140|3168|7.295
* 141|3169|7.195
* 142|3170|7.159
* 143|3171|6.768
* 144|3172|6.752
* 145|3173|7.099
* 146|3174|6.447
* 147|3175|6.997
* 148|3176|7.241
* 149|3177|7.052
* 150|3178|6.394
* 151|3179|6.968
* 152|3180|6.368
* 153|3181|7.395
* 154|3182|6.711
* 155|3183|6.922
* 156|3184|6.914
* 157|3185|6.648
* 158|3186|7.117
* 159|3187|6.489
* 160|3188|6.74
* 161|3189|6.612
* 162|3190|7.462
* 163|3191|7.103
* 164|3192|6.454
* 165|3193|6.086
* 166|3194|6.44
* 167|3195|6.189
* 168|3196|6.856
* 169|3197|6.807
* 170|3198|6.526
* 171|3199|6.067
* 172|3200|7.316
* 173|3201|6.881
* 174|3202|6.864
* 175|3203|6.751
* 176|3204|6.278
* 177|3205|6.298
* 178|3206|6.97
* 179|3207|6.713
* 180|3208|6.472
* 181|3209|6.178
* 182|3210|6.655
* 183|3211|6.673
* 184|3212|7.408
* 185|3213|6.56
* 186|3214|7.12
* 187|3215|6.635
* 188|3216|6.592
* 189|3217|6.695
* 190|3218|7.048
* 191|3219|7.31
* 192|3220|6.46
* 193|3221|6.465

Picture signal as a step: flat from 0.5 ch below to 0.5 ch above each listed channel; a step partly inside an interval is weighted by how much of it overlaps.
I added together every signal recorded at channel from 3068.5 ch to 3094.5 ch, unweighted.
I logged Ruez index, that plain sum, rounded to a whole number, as 157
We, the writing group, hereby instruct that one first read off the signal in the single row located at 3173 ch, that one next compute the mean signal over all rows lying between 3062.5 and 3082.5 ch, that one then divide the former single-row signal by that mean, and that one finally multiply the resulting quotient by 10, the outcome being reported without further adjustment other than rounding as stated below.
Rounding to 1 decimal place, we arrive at 12.0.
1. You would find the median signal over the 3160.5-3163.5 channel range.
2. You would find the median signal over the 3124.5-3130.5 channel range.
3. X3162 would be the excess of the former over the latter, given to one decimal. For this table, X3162 2.8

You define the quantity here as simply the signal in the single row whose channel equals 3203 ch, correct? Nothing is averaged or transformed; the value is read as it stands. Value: 6.751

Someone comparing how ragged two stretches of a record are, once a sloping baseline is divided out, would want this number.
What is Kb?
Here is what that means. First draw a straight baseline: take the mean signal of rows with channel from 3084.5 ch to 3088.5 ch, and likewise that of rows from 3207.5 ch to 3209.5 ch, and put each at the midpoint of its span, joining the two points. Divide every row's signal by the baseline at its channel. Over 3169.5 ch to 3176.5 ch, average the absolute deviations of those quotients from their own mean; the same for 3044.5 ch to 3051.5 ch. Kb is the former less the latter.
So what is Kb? -0.010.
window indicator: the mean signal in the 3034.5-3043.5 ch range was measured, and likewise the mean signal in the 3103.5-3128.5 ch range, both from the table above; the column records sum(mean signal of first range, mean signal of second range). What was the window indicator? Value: 12.5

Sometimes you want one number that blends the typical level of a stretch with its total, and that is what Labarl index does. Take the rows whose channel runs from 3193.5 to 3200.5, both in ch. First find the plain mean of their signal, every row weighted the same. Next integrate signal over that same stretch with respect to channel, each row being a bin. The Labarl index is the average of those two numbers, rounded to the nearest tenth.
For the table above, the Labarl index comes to 26.4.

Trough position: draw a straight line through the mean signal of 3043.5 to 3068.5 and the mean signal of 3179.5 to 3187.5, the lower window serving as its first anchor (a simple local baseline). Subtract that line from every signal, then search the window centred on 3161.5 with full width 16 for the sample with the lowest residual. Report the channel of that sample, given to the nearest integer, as 3167 ch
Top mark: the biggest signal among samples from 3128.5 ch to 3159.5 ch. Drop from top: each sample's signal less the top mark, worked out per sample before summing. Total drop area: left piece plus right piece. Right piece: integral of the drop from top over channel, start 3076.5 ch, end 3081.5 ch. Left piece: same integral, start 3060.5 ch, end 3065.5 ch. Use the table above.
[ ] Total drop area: -27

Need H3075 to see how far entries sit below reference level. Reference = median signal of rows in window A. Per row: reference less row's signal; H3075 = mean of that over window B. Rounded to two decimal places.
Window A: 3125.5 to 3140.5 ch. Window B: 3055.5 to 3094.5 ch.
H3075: -0.64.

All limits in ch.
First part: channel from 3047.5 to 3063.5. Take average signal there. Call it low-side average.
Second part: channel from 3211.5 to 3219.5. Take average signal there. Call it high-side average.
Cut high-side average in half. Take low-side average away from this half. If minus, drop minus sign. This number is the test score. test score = 2.64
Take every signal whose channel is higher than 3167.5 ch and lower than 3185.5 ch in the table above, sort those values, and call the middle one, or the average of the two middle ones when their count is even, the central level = 6.9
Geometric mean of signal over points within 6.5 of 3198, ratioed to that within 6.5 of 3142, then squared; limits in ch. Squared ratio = 1.08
